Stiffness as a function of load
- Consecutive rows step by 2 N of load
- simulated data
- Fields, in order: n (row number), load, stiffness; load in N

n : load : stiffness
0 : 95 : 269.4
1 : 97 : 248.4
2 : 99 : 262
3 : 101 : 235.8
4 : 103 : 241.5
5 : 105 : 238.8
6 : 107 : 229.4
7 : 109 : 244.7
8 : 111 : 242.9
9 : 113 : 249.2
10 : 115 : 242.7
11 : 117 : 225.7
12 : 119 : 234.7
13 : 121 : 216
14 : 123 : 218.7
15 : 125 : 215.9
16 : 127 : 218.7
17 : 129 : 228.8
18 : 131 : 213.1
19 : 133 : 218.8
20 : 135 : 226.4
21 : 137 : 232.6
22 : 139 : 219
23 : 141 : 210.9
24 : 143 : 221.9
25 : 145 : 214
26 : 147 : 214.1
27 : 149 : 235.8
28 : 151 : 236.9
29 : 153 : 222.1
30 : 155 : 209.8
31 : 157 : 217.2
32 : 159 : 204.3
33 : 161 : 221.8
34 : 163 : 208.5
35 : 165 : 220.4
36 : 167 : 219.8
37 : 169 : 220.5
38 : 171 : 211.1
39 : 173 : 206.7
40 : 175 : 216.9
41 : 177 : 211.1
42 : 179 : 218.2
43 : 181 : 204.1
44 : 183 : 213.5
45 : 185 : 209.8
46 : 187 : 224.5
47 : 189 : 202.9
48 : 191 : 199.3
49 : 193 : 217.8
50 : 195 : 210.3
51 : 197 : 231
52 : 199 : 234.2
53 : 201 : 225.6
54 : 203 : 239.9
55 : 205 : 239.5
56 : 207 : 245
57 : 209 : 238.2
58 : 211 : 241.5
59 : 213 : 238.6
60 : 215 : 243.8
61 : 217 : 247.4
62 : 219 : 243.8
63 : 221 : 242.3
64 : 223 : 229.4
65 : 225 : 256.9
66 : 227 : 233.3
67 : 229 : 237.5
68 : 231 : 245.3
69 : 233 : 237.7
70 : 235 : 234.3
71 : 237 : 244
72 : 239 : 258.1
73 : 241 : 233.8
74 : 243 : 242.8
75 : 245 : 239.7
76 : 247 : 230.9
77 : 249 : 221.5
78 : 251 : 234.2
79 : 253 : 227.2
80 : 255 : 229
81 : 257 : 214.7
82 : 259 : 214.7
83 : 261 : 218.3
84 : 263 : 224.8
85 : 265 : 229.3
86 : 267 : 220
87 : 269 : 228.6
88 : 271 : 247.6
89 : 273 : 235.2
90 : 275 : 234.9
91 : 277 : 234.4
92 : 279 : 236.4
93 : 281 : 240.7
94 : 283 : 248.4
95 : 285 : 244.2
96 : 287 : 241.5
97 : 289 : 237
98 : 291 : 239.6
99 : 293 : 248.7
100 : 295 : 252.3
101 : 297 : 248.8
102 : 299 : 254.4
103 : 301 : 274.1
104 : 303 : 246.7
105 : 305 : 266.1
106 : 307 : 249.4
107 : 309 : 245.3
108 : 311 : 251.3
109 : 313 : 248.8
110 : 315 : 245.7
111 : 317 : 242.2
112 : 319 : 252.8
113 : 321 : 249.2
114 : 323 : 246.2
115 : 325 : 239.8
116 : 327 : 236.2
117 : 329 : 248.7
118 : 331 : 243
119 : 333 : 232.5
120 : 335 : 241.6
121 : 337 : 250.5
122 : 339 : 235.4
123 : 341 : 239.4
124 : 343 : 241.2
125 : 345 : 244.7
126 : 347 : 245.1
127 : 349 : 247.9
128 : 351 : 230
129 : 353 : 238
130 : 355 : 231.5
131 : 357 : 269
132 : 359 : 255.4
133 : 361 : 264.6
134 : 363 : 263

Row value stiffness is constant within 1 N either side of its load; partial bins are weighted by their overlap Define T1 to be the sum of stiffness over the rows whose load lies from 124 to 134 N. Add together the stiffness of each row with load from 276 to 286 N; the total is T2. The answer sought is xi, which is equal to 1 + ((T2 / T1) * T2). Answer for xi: 1325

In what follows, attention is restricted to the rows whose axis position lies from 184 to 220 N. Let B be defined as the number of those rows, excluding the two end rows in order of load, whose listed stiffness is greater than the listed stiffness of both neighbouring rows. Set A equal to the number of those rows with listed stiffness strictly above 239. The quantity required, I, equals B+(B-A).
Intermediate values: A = 7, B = 7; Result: 7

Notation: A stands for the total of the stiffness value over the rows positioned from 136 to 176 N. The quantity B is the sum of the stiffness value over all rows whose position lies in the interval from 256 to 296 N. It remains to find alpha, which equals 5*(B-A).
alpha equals 1635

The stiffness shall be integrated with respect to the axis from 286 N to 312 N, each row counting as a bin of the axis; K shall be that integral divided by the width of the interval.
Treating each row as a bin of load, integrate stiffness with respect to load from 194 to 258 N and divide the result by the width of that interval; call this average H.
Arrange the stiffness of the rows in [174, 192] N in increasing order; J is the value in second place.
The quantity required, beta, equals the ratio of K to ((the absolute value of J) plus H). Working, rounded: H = 237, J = 202.9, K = 250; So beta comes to 0.57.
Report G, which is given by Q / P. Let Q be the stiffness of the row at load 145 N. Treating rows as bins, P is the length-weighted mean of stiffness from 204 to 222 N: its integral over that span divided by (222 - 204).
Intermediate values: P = 242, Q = 214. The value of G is 0.88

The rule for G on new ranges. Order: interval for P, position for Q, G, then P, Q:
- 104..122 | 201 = 0.96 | 236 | 225.6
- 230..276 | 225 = 1.11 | 232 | 256.9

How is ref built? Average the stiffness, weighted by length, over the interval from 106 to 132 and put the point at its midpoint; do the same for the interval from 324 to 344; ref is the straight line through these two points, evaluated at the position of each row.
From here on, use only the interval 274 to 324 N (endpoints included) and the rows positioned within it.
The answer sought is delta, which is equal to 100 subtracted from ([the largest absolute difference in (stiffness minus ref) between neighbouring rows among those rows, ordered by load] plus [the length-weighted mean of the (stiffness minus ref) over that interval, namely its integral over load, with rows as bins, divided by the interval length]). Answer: -64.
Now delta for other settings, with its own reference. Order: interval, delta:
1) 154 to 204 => -95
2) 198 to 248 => -67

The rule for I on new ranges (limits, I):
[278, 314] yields -6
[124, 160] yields 10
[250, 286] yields 4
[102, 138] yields 5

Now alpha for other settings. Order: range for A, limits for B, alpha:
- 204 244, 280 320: 724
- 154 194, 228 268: 1898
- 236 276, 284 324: 1775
